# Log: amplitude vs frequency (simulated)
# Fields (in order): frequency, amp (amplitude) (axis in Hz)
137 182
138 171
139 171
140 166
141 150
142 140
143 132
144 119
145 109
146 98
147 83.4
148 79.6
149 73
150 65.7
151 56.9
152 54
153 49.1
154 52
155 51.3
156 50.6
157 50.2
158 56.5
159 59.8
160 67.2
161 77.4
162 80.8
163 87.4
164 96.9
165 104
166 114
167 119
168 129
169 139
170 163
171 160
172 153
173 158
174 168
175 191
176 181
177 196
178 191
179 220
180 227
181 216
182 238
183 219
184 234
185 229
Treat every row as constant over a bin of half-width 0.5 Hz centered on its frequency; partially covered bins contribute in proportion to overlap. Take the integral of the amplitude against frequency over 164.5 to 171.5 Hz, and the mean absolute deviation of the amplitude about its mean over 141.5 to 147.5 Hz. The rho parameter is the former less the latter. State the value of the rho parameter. 911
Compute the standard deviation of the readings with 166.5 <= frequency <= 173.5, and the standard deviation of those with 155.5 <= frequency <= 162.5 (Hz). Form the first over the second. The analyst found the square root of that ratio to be 1.18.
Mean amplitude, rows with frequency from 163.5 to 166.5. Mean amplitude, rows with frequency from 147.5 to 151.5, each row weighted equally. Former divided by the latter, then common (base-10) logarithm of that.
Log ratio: 0.2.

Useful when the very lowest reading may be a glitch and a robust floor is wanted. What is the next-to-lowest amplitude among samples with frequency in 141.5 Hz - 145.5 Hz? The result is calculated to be 119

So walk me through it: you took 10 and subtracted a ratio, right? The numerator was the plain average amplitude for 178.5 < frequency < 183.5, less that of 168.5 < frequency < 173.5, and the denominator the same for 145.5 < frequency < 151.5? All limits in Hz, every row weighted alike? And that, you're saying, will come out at 9.1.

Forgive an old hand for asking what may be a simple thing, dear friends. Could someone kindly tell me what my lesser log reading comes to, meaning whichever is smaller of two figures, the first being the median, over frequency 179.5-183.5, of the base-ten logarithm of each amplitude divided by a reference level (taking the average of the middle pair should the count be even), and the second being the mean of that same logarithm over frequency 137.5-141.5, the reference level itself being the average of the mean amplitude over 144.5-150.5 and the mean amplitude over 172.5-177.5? 0.10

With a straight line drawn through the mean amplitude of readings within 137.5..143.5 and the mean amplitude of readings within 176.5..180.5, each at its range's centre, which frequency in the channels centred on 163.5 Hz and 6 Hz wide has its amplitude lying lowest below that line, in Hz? 161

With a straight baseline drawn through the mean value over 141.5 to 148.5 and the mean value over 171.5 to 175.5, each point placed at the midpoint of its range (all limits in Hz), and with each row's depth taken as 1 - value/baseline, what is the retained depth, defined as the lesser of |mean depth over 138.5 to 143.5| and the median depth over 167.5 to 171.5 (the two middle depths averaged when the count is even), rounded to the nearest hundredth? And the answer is 0.07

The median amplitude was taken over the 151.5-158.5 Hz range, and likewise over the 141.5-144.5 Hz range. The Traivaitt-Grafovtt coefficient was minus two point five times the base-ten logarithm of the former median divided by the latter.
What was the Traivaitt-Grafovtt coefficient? 1.0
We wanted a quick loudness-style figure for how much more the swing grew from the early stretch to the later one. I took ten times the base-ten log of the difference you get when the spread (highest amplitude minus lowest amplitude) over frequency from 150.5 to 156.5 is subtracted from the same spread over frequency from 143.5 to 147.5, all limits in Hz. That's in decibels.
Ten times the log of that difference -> 14.4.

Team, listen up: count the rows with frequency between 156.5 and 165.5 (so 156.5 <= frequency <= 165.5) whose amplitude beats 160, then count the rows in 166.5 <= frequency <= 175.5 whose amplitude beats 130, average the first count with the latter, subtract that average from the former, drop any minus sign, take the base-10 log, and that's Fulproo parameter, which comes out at 0.54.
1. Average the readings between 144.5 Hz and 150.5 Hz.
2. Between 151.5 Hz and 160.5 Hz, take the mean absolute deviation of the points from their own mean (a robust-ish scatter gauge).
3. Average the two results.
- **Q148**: 45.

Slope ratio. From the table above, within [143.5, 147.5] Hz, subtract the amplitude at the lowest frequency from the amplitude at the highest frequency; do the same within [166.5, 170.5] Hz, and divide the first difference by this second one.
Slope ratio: -0.81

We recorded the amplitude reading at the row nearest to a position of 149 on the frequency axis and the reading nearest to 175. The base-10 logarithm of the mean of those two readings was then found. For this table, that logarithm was 2.12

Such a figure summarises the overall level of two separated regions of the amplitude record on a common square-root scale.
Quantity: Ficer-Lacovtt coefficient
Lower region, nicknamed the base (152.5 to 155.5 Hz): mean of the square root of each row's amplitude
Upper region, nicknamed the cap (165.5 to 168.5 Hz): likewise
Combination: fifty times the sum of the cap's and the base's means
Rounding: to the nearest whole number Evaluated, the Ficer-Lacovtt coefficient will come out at 905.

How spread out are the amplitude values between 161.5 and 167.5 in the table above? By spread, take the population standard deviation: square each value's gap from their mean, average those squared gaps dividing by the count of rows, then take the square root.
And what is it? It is 14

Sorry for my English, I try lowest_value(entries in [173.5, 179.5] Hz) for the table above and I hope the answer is 168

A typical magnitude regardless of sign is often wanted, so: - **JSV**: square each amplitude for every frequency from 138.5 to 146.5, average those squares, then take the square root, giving 138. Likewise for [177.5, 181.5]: 214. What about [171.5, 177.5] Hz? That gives 175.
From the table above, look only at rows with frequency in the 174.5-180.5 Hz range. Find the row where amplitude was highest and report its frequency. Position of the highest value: 180 Hz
